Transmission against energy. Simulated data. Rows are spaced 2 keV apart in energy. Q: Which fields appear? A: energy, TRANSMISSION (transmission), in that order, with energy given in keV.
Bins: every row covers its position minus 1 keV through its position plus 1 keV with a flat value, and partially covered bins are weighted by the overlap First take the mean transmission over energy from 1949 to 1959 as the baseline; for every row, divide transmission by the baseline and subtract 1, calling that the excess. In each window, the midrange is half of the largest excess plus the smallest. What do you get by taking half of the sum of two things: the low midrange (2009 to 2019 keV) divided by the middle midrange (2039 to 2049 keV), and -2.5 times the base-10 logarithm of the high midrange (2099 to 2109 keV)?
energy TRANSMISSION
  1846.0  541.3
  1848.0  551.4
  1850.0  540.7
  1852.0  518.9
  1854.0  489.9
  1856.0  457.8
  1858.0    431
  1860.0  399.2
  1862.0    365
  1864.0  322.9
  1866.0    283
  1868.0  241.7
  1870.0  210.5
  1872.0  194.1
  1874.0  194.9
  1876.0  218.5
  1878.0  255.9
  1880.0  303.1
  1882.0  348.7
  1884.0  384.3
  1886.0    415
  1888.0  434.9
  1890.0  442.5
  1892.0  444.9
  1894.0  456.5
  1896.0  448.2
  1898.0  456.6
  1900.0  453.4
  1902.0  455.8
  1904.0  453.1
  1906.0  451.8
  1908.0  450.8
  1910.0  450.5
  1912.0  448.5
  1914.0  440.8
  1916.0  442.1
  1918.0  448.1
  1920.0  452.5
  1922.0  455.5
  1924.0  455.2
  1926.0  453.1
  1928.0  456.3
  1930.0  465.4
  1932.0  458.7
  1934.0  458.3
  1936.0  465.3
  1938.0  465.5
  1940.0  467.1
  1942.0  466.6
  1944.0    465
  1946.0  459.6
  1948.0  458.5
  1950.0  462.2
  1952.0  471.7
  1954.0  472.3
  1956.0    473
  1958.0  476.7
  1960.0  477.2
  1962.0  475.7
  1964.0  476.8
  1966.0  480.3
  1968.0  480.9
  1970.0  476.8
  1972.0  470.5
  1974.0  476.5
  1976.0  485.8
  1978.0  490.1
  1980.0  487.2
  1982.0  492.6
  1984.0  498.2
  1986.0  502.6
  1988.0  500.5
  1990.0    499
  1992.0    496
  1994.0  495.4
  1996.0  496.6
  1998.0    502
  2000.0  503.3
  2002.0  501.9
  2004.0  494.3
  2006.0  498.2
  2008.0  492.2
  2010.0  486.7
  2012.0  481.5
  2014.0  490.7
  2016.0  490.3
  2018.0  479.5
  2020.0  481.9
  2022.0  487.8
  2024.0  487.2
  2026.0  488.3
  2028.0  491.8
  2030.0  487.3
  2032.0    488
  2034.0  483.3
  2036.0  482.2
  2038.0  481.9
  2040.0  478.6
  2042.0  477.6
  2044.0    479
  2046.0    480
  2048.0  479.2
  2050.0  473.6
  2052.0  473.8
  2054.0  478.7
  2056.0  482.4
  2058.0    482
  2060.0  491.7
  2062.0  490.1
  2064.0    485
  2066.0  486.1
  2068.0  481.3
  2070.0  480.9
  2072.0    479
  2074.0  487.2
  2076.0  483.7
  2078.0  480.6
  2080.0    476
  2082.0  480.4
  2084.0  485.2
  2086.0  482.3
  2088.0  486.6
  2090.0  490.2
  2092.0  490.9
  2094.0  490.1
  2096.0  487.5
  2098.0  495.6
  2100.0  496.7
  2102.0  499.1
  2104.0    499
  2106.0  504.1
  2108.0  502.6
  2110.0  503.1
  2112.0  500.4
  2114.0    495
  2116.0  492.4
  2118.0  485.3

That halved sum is 2.4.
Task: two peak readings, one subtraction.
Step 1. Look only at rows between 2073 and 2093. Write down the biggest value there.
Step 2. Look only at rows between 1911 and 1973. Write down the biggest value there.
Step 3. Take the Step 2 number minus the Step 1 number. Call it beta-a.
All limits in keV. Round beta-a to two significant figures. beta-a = -10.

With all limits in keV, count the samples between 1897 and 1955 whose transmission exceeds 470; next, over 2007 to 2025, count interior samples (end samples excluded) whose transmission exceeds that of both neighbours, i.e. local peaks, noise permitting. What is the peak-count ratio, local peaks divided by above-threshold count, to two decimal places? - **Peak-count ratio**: 1.00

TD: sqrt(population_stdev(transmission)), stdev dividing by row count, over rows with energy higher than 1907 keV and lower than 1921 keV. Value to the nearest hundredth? 2.04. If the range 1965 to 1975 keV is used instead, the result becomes 1.92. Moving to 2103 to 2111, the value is 1.39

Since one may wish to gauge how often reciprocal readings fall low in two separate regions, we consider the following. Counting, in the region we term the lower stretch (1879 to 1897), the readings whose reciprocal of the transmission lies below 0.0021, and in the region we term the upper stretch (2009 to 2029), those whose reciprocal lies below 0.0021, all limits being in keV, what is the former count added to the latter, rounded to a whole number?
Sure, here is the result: 10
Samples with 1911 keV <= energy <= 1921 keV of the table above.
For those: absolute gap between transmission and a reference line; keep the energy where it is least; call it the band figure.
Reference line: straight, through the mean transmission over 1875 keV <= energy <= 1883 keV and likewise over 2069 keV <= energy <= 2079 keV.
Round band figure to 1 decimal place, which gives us 1916.0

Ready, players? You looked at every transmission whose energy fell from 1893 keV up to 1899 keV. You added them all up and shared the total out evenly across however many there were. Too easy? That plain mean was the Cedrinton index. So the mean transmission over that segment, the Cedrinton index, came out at 454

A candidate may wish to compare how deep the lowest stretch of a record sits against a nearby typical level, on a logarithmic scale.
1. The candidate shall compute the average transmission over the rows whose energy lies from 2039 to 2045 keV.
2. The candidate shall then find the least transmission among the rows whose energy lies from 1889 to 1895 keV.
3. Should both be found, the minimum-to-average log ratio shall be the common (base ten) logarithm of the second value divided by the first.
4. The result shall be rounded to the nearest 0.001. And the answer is -0.034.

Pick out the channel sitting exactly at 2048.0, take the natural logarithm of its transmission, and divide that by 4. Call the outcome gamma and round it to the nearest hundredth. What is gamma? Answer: 1.54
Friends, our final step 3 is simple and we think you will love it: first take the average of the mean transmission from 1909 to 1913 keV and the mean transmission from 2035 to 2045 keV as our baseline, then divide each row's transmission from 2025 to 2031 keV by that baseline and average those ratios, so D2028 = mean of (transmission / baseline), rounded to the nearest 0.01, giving 1.05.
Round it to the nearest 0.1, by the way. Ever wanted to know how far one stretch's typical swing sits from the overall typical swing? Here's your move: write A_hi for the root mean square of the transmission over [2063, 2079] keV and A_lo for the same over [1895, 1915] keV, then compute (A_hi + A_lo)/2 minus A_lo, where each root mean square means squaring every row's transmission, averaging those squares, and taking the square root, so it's 16.0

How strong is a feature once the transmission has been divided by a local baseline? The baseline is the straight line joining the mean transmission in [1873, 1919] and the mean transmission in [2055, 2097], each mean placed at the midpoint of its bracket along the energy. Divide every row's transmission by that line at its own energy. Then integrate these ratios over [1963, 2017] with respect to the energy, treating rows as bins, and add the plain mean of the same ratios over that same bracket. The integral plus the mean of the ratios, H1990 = 60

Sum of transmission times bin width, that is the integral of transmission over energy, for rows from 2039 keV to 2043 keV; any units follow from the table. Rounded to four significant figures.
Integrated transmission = 1912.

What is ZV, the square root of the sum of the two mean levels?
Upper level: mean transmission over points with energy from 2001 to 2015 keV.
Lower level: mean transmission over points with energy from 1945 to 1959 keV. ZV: 31.0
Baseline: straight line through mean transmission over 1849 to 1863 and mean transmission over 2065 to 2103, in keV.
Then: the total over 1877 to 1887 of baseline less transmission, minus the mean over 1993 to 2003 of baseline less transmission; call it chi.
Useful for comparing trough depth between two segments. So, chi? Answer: 621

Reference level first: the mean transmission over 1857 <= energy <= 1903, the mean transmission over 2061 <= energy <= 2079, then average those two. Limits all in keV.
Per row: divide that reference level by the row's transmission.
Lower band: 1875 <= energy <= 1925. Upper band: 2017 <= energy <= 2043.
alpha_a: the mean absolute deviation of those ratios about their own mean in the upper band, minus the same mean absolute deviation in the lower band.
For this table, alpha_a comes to -0.156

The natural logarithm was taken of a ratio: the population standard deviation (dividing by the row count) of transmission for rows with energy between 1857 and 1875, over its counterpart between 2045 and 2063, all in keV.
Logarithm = 2.7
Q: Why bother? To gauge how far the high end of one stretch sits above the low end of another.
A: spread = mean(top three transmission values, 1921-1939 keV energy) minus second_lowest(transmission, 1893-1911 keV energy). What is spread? 15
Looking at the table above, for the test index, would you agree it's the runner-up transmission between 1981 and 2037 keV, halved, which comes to 251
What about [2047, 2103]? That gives 248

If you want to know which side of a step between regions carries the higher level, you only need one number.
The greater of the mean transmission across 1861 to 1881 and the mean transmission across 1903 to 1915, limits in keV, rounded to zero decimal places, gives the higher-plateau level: 449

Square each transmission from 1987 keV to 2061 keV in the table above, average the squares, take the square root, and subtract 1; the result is 487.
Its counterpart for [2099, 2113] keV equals 500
